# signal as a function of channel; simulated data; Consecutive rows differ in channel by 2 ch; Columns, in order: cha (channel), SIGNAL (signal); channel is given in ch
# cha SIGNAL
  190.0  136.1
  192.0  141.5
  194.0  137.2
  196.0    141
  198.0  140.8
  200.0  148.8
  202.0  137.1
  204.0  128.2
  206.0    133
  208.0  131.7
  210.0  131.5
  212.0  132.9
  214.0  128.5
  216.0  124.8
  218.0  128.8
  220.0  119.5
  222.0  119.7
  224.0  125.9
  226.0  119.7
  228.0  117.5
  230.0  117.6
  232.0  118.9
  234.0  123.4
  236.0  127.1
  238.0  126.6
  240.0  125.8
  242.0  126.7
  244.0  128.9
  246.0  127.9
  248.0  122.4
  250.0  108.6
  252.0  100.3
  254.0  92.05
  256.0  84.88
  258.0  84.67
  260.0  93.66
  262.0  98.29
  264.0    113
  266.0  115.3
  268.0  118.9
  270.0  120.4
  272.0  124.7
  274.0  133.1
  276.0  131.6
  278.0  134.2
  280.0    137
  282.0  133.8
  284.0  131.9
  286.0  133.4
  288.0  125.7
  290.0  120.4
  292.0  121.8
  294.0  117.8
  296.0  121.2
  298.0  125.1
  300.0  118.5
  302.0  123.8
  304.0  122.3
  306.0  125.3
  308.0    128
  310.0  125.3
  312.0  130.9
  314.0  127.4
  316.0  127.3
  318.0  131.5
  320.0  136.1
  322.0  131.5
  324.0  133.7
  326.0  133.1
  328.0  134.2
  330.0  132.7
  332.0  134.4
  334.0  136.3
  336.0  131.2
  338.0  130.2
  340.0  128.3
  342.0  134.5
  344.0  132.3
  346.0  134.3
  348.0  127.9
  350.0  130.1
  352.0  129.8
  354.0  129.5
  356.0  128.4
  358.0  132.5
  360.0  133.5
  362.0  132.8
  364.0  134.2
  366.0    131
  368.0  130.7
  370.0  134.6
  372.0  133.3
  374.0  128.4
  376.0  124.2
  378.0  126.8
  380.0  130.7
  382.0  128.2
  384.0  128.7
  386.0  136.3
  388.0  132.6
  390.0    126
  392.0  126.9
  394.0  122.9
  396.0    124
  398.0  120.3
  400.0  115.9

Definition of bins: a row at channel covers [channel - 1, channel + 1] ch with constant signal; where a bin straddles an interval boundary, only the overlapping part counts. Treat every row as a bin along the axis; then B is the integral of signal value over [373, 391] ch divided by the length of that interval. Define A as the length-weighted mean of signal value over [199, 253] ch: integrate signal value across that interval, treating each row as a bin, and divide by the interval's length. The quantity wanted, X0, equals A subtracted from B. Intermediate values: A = 125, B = 129.1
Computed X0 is 4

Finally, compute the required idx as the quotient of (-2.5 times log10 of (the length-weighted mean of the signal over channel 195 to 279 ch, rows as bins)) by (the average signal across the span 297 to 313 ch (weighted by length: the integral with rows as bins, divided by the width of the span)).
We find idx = -0.0417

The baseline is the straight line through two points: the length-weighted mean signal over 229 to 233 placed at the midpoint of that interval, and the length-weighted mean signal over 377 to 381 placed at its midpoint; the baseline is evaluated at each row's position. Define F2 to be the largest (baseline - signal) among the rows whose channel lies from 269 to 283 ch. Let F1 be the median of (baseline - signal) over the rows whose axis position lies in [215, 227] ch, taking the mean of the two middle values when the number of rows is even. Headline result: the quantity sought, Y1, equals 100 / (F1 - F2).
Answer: -18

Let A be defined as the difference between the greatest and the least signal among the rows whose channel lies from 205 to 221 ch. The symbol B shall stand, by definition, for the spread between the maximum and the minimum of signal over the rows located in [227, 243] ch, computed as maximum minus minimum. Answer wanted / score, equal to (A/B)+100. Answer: 101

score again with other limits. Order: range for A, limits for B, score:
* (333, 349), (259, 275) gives 100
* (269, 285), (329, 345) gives 102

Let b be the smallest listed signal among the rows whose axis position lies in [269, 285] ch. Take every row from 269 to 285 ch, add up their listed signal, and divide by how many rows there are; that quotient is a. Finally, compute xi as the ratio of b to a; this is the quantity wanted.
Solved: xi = 0.920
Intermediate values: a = 131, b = 120.4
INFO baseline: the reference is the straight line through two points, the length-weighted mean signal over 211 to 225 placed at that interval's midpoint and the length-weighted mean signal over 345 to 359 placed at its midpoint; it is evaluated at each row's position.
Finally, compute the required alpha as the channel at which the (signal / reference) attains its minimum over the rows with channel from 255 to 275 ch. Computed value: 258.0 ch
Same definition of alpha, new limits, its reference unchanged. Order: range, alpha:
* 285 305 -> 294.0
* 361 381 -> 376.0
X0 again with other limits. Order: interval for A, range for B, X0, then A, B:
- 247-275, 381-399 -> 19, 108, 127.3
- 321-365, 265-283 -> -4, 132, 127.7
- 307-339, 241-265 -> -25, 131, 106.8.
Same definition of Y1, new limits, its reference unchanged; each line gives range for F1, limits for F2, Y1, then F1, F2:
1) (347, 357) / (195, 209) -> 11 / -3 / -12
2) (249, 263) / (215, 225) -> 3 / 27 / -2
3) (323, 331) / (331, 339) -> -24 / -8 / -4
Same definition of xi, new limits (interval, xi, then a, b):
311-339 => 0.963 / 132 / 127.3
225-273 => 0.742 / 114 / 84.67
